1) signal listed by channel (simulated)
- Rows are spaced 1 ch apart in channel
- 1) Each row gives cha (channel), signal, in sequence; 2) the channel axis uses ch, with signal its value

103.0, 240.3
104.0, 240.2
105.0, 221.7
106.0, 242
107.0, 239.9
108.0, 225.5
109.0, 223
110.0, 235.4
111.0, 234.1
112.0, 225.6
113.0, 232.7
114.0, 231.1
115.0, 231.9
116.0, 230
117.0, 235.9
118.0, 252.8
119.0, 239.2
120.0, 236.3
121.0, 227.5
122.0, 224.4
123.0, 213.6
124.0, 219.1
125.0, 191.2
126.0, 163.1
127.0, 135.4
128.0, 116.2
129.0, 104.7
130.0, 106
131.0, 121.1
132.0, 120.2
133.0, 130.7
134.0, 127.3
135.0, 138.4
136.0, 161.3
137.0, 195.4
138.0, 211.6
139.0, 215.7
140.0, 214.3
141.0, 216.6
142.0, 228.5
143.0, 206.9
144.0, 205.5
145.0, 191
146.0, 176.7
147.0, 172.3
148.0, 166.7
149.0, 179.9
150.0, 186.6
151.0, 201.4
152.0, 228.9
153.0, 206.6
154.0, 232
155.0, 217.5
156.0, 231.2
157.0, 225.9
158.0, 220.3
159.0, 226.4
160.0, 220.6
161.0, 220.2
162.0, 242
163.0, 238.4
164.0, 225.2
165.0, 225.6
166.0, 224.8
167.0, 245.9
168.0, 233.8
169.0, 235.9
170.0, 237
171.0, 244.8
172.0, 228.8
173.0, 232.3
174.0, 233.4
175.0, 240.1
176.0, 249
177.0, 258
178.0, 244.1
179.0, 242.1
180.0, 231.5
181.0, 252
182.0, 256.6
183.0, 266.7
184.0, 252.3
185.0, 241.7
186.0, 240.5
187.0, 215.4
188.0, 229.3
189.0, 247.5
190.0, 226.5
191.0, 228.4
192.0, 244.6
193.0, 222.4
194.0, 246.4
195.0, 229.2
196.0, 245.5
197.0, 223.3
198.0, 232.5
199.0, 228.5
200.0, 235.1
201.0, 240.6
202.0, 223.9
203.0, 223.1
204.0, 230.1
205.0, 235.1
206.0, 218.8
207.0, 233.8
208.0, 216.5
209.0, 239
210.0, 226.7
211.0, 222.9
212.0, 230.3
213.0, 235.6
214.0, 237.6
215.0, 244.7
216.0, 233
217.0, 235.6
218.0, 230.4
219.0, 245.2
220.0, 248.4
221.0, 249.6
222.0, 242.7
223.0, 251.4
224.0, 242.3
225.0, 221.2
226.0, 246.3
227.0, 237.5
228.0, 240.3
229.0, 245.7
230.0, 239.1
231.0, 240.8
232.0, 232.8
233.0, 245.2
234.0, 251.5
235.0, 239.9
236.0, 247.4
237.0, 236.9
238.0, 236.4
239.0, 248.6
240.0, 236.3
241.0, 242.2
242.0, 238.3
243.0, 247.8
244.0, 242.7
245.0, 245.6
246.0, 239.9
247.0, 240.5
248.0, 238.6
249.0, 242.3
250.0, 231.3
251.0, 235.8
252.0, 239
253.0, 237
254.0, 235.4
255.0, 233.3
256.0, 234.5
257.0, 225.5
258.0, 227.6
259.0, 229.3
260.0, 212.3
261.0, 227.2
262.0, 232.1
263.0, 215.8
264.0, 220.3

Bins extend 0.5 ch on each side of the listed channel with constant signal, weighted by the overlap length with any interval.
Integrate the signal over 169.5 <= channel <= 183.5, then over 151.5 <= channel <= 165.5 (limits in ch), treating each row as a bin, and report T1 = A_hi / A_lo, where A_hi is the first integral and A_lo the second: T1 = 1.08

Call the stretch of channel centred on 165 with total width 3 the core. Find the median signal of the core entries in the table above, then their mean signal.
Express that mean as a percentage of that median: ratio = 100.0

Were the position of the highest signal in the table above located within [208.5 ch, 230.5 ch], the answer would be 223.0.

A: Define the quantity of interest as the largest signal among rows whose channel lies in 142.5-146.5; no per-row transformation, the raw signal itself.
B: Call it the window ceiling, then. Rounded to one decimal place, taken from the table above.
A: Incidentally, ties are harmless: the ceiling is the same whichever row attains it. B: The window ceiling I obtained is 206.9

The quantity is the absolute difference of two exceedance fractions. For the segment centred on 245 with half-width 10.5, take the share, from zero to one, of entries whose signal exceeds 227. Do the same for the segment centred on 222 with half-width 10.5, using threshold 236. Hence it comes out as 0.33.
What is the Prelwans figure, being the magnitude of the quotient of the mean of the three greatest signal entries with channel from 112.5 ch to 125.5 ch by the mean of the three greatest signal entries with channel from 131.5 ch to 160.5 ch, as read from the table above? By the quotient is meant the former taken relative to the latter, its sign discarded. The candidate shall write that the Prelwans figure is 1.05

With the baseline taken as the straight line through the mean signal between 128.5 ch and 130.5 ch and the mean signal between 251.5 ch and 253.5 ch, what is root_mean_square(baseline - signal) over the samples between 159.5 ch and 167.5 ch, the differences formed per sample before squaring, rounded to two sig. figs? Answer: 89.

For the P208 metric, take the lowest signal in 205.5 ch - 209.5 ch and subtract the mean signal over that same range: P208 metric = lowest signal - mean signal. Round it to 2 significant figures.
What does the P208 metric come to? -11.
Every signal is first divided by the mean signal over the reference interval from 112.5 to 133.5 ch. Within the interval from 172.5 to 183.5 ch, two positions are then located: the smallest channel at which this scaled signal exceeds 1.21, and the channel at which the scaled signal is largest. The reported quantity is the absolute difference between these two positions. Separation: 10 ch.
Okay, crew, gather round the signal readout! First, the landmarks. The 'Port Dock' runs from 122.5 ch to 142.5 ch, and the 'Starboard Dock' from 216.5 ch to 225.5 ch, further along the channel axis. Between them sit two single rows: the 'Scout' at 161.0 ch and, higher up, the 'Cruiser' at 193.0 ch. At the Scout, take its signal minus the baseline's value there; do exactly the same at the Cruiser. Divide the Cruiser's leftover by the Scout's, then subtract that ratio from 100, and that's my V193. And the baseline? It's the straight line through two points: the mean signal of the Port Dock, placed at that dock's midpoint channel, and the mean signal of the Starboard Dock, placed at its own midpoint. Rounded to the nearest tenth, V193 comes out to 99.8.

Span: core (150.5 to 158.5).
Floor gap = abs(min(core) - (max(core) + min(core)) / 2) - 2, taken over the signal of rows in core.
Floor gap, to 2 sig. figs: 13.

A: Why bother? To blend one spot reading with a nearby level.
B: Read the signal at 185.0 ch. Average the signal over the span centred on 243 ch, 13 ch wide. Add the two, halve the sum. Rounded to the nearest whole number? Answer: 241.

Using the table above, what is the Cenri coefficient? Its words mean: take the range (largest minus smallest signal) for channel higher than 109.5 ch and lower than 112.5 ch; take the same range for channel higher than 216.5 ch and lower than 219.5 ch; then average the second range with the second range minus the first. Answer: 9.9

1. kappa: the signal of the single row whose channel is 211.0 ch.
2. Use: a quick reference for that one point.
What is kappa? 222.9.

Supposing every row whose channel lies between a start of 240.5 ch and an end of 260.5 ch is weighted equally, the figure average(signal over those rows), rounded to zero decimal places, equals 236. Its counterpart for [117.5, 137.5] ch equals 171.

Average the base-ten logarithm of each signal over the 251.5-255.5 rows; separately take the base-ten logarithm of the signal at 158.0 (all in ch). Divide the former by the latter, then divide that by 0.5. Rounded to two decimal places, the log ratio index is 2.03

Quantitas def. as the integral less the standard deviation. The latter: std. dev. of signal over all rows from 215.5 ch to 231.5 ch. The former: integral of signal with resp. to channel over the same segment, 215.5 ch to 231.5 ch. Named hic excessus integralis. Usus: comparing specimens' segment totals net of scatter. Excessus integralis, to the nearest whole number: 3842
